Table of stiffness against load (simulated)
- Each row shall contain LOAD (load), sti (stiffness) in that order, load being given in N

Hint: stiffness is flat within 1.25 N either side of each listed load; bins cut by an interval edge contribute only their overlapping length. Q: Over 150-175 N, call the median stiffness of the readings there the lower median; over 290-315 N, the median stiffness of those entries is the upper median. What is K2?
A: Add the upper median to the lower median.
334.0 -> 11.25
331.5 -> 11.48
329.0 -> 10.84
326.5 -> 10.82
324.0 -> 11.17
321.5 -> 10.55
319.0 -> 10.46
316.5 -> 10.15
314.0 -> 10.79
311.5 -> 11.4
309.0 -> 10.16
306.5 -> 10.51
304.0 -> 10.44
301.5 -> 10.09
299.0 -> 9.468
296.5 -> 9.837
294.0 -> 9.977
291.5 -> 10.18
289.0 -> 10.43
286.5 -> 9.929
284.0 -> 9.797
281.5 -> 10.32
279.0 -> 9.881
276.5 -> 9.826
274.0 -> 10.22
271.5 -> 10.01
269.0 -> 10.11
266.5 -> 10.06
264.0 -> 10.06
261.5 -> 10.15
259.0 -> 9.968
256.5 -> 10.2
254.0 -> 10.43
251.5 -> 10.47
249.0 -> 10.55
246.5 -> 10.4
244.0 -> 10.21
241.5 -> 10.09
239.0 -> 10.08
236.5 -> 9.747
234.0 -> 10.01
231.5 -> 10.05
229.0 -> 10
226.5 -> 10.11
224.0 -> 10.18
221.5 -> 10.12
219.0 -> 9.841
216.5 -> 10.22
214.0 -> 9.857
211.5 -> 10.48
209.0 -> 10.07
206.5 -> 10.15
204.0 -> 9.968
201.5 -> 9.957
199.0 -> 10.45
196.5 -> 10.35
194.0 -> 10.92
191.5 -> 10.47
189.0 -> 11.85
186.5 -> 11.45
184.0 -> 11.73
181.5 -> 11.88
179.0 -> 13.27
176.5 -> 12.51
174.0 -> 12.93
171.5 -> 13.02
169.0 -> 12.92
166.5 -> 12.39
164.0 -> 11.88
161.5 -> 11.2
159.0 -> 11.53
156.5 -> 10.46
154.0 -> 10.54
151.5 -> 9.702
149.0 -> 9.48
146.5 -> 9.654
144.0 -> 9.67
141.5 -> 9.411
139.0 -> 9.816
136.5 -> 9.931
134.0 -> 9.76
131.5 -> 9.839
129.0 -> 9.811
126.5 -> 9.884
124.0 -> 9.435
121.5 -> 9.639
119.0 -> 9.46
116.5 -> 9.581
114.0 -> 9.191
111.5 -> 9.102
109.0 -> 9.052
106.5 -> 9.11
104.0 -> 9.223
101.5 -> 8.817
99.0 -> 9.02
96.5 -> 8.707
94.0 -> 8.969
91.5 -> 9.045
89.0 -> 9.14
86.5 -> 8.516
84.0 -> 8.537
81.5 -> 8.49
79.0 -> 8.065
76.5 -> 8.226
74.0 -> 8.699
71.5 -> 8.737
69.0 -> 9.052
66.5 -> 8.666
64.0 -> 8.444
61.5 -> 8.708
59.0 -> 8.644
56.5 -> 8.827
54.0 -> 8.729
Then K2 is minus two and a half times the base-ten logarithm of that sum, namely -3.35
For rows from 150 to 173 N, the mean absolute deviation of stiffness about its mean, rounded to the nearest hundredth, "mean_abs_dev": 0.92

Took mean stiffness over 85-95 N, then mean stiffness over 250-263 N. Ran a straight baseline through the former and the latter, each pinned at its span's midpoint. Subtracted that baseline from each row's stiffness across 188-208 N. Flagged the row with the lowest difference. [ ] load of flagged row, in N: 204.0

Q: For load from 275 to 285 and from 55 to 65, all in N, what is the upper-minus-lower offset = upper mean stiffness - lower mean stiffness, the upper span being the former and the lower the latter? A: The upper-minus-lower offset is 1.3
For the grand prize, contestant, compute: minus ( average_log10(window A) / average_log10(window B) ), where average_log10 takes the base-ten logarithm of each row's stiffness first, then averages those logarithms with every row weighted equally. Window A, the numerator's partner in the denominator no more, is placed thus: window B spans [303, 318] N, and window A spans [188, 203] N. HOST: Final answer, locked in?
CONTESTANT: -1.00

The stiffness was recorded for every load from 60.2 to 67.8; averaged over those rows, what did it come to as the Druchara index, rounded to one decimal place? 8.6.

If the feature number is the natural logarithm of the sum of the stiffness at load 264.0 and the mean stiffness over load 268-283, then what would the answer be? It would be 3.00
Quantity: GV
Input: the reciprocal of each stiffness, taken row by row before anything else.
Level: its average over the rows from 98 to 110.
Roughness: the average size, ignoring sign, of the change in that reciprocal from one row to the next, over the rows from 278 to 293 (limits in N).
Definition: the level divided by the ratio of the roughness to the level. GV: 3.4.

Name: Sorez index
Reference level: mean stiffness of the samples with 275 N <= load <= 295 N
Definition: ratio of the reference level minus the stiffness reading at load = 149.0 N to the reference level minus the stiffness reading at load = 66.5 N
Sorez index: 0.4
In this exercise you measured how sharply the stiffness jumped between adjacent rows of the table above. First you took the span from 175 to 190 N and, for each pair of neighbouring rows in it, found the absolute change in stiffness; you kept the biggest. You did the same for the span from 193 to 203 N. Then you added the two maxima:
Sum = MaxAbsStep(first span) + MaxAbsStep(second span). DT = 2.0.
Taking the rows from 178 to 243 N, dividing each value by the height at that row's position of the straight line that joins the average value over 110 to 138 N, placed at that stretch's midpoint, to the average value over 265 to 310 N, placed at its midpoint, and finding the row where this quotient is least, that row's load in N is 236.5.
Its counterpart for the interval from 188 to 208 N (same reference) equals 201.5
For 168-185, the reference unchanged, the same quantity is 184.0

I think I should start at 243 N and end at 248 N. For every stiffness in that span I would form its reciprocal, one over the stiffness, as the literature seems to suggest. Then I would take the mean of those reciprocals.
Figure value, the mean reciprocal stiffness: 0.097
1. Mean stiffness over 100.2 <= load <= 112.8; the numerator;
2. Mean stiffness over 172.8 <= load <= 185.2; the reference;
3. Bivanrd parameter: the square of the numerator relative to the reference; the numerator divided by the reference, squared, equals 0.53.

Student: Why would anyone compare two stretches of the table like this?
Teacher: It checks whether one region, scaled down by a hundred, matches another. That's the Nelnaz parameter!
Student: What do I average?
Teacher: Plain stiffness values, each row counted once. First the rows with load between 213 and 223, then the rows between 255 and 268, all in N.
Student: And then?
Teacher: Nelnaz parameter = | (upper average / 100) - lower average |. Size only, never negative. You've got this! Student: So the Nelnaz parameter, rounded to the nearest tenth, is 9.9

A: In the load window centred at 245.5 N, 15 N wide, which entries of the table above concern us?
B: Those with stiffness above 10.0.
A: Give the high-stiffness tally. 6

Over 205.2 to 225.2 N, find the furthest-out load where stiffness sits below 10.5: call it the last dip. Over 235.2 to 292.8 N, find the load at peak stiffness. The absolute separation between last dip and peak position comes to 25.0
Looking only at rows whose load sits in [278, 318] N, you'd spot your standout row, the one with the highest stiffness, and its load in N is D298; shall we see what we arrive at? 311.5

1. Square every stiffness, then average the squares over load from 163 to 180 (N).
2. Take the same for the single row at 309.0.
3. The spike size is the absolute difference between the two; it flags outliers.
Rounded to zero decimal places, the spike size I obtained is 58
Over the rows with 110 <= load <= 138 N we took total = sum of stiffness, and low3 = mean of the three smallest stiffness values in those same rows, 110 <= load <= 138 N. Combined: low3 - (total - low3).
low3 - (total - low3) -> -87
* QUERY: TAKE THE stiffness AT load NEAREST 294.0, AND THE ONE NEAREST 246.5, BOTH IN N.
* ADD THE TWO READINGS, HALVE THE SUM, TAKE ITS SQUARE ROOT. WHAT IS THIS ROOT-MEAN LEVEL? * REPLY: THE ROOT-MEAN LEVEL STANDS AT 3.19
